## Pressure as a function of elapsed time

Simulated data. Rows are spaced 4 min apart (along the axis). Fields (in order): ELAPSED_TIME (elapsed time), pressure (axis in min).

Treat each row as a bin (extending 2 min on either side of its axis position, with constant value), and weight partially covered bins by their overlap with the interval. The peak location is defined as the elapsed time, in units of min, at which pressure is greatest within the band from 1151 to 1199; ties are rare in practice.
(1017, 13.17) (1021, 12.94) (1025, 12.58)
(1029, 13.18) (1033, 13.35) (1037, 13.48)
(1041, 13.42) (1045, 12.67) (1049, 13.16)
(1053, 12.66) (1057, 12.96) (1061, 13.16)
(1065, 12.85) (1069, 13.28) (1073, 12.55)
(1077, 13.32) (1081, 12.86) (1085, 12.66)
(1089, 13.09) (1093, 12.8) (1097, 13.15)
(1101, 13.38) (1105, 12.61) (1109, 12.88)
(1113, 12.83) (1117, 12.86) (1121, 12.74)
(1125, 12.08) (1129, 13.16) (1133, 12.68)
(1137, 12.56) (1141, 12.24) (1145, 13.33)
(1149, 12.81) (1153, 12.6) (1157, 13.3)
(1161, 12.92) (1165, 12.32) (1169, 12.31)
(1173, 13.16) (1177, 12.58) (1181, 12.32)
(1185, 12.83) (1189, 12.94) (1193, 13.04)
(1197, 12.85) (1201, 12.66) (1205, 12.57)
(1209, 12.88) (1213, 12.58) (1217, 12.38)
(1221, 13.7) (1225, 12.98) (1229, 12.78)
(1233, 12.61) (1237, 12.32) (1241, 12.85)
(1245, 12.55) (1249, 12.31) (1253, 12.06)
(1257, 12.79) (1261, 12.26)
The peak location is 1157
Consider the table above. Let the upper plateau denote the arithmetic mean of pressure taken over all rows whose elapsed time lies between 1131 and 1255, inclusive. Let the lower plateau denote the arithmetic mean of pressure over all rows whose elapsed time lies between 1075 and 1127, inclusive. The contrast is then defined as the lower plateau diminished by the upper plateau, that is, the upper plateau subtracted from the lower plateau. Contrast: 0.156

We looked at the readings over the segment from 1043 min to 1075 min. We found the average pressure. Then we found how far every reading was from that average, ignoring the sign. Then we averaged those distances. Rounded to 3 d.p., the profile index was 0.229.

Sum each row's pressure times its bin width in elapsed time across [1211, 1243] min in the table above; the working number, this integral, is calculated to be 408.8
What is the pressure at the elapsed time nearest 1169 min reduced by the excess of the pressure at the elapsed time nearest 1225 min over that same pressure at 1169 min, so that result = 11.6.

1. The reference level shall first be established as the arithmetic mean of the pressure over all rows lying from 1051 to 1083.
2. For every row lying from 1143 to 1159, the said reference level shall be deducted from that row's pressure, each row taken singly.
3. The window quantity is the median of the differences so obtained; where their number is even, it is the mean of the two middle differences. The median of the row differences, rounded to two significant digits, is 0.10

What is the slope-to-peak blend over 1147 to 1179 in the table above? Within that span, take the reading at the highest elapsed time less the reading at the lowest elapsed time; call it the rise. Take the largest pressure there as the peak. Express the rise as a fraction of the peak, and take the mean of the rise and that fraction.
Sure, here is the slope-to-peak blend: -0.12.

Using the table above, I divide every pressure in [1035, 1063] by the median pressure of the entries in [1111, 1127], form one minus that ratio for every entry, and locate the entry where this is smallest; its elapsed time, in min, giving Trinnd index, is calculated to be 1037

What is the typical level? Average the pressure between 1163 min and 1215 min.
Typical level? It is 12.7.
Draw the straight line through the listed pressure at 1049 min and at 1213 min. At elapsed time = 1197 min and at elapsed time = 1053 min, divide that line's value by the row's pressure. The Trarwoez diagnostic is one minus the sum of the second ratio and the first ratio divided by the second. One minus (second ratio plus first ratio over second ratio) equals -0.99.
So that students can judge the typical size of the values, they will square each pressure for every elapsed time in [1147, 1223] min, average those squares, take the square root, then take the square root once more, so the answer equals 3.58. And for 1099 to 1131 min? 3.58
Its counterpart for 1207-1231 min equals 3.59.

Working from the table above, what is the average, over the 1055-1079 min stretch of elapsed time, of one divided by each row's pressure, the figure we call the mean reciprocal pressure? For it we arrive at 0.0768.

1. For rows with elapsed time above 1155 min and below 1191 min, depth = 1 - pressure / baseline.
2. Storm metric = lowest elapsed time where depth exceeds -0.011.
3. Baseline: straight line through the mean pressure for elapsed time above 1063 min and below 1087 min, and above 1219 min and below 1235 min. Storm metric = 1161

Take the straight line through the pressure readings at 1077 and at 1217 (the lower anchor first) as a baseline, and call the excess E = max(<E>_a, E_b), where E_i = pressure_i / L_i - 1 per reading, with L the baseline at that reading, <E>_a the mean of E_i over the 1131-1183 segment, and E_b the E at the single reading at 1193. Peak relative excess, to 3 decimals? 0.040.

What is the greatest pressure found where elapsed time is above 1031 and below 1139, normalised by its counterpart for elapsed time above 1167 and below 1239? 0.984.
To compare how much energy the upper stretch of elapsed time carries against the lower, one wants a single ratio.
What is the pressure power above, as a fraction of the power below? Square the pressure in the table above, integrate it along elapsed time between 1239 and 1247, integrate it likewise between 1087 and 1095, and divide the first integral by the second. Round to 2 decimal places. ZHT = 0.96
